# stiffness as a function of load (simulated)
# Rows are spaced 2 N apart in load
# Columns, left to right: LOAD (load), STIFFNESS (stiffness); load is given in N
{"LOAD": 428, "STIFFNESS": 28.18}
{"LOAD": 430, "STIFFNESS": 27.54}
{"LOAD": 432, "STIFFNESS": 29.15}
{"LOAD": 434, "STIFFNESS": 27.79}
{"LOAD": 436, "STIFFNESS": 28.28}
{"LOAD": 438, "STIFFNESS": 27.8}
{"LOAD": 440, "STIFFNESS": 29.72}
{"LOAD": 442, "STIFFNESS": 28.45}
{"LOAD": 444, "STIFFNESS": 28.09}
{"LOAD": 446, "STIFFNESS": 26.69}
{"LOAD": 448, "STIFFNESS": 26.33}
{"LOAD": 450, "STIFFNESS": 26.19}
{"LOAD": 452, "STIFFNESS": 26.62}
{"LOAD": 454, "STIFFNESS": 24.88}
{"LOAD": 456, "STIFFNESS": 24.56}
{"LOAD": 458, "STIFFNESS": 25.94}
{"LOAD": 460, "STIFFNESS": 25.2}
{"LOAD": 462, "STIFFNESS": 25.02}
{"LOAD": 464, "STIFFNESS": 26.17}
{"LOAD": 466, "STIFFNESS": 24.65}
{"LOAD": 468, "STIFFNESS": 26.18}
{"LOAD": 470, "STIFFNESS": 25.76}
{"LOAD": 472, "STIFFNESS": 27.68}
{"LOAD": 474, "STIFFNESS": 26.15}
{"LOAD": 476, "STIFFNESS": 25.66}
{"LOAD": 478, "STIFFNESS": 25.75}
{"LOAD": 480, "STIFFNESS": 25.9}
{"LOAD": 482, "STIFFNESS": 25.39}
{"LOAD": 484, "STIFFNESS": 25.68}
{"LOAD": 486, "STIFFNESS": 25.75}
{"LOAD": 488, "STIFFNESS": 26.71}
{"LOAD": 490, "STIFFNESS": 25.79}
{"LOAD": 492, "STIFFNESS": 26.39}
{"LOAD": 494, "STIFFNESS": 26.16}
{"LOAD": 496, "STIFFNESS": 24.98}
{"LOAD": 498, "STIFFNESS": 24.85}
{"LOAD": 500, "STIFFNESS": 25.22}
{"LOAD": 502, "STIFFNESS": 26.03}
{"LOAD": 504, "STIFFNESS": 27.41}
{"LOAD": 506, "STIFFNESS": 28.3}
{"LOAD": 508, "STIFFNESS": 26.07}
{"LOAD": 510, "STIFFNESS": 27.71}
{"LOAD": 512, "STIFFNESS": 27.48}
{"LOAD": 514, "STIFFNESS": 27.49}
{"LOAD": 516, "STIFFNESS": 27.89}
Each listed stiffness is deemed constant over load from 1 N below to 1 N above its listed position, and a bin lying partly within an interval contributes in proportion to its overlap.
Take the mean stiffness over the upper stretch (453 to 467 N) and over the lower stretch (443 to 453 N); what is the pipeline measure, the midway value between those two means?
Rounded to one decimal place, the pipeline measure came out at 26.0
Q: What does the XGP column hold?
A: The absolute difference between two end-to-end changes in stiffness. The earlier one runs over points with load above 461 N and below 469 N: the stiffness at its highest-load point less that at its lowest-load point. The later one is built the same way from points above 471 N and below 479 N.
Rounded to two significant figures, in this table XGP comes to 3.1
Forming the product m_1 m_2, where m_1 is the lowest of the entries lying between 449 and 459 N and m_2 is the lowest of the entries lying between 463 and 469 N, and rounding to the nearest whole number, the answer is 605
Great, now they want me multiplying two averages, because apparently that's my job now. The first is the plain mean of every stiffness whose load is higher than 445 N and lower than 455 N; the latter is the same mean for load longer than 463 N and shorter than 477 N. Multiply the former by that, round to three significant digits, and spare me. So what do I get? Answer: 681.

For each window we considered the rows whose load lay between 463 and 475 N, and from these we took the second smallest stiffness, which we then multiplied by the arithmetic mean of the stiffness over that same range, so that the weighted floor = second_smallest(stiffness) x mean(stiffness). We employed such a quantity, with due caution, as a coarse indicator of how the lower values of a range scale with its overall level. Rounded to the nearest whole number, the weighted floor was 672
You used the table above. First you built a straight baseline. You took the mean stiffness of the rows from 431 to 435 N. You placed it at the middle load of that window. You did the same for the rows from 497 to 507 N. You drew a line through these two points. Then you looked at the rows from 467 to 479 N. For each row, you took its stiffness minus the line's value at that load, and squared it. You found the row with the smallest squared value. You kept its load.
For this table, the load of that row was 472 N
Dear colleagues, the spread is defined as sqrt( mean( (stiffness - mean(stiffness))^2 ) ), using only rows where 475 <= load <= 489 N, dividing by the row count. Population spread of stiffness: 0.38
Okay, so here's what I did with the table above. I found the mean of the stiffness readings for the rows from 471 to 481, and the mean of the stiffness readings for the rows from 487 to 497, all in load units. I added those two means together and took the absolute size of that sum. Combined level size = 52.2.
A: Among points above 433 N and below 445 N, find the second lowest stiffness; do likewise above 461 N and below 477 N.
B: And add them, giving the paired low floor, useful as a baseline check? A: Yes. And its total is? 52.8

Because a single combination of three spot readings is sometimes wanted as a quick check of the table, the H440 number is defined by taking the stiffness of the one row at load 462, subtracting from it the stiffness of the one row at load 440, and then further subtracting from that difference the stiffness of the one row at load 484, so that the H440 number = -30.4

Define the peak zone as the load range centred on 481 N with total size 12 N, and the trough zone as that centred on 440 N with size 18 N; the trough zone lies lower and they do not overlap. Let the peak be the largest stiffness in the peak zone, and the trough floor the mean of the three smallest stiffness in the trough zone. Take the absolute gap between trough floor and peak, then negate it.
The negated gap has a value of -1.0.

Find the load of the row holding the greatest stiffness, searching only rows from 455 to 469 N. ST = 468 N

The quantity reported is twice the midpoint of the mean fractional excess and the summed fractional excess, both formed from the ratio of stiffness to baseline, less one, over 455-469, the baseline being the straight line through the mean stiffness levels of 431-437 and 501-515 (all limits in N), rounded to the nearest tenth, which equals -0.7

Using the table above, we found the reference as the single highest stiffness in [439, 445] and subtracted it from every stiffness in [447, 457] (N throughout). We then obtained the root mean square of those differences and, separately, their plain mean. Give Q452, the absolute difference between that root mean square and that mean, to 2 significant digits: 8.1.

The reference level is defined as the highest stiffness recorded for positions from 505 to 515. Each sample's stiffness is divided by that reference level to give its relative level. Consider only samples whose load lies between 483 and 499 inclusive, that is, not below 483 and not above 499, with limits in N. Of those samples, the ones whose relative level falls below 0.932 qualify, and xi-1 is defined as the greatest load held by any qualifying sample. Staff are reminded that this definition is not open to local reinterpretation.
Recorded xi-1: 498 N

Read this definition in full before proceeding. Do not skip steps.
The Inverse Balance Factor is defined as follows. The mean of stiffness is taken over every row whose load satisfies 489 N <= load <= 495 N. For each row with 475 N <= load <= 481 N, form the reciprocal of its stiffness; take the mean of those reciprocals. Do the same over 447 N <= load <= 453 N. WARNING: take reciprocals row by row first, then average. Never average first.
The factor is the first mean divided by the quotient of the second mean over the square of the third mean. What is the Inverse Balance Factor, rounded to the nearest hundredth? 0.97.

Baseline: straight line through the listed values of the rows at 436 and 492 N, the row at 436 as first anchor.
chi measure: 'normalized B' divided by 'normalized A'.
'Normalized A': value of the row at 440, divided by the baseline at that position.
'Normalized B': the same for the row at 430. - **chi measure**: 0.92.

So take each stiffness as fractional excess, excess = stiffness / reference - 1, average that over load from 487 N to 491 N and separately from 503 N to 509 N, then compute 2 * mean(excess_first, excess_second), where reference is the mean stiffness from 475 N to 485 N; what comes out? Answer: 0.08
